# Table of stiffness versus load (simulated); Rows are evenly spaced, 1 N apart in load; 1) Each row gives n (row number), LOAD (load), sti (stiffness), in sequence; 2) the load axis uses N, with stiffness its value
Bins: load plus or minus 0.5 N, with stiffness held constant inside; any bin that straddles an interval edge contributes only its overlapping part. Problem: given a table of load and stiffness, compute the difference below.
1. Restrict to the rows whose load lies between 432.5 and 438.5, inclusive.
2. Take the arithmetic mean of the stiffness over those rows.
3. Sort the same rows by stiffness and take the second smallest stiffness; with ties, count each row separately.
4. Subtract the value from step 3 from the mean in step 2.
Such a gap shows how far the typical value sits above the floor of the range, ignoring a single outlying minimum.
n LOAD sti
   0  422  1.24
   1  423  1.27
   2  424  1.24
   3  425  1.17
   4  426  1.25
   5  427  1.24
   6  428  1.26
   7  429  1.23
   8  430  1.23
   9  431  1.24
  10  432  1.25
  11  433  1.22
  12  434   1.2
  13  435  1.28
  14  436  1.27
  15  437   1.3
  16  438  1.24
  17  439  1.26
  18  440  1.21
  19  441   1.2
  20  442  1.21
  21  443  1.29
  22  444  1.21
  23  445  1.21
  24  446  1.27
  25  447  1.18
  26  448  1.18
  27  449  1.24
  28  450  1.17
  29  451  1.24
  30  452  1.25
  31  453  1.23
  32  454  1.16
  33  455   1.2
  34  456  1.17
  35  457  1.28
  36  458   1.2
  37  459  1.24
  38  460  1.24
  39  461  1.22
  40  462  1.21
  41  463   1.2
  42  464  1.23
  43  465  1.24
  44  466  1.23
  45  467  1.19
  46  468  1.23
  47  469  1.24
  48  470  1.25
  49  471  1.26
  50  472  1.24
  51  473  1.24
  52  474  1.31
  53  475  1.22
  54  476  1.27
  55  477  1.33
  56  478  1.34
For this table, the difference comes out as 0.032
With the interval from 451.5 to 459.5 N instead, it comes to 0.046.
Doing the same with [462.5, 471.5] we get 0.030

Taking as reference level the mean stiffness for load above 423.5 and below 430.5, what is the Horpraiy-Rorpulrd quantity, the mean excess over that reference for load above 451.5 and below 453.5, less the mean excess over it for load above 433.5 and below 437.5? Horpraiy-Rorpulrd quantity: -0.02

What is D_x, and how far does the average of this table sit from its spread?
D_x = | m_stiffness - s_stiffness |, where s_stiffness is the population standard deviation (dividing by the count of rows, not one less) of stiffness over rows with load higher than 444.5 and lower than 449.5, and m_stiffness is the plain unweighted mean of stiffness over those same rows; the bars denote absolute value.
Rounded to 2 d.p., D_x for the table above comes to 1.18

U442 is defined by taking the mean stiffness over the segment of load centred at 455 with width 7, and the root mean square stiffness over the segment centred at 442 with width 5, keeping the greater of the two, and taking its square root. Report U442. 1.11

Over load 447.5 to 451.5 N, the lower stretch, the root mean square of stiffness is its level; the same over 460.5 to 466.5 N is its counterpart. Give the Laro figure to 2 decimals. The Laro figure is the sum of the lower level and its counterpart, 2.43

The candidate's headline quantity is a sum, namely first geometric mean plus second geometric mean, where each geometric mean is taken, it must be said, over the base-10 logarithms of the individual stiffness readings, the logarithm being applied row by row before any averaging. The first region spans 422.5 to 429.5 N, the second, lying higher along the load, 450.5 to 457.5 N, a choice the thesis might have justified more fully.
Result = 0.176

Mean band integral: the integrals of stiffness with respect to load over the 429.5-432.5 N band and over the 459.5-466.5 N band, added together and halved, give 6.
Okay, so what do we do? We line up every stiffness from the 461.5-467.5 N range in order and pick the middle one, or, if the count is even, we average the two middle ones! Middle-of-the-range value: 1.22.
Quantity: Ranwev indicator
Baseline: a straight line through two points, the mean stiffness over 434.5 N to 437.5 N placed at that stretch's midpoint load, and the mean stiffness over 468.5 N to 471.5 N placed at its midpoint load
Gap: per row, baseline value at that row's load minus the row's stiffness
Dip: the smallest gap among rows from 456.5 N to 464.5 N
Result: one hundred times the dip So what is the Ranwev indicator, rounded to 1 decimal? -1.7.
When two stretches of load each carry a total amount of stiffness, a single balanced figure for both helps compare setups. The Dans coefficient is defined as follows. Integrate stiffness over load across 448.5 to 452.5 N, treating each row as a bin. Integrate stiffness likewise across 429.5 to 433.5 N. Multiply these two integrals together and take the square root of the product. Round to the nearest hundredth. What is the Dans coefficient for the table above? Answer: 4.92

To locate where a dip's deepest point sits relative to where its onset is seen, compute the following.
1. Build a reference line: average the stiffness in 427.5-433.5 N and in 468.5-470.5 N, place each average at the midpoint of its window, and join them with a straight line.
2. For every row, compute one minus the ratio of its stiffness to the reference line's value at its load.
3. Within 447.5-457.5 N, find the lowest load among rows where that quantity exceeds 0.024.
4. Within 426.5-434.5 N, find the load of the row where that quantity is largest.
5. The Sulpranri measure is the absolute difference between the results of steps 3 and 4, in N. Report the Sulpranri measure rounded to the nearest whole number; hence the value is 14 N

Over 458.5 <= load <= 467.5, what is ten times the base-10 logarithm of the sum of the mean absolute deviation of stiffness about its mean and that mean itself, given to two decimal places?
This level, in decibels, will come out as 0.93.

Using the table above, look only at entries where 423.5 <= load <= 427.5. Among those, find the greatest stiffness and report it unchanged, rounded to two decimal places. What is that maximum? 1.25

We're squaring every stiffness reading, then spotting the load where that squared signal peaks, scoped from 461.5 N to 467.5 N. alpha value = 465 N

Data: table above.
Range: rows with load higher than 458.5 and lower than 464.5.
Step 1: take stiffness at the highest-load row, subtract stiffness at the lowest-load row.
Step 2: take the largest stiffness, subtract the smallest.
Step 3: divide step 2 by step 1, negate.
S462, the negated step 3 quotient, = 4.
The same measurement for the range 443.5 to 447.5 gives 3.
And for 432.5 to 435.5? -1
